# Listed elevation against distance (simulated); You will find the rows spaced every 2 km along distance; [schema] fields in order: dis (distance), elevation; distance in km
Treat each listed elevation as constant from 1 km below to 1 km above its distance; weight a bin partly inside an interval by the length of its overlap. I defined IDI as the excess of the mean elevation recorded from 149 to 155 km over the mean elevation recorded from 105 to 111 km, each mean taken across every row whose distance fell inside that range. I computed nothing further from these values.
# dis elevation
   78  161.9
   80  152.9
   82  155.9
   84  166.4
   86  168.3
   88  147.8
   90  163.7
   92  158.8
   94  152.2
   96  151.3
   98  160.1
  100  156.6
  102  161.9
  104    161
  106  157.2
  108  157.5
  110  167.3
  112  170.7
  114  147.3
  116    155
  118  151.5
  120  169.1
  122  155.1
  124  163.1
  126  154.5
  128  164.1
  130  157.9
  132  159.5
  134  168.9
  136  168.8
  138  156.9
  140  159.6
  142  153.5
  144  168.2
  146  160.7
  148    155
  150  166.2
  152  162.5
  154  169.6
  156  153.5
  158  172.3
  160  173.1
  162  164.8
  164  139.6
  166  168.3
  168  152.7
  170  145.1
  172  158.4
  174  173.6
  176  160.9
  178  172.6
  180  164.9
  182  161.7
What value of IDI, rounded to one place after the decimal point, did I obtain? 5.4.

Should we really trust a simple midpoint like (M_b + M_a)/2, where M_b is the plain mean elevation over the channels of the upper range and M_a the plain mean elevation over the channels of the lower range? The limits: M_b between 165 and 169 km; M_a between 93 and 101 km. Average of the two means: 158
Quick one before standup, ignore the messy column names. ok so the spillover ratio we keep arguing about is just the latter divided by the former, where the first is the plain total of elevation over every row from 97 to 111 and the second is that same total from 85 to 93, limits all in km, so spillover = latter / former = 0.6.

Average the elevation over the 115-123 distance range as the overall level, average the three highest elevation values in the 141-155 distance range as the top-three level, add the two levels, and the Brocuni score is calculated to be 326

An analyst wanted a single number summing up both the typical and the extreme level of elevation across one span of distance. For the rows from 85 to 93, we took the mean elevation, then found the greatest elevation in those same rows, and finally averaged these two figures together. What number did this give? 164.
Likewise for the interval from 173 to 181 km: 171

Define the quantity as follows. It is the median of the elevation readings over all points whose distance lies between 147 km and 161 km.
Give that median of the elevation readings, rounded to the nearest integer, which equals 166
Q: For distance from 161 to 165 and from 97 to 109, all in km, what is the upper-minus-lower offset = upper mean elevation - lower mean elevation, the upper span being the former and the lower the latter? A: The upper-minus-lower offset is -7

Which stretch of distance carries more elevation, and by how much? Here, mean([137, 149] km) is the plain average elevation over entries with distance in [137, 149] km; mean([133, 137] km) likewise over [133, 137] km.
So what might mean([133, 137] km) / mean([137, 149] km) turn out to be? 1.06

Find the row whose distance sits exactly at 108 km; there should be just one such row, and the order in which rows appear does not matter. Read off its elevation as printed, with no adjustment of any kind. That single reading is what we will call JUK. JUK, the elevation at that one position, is 157.5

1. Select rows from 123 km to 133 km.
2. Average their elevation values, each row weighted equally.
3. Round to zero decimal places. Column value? 160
